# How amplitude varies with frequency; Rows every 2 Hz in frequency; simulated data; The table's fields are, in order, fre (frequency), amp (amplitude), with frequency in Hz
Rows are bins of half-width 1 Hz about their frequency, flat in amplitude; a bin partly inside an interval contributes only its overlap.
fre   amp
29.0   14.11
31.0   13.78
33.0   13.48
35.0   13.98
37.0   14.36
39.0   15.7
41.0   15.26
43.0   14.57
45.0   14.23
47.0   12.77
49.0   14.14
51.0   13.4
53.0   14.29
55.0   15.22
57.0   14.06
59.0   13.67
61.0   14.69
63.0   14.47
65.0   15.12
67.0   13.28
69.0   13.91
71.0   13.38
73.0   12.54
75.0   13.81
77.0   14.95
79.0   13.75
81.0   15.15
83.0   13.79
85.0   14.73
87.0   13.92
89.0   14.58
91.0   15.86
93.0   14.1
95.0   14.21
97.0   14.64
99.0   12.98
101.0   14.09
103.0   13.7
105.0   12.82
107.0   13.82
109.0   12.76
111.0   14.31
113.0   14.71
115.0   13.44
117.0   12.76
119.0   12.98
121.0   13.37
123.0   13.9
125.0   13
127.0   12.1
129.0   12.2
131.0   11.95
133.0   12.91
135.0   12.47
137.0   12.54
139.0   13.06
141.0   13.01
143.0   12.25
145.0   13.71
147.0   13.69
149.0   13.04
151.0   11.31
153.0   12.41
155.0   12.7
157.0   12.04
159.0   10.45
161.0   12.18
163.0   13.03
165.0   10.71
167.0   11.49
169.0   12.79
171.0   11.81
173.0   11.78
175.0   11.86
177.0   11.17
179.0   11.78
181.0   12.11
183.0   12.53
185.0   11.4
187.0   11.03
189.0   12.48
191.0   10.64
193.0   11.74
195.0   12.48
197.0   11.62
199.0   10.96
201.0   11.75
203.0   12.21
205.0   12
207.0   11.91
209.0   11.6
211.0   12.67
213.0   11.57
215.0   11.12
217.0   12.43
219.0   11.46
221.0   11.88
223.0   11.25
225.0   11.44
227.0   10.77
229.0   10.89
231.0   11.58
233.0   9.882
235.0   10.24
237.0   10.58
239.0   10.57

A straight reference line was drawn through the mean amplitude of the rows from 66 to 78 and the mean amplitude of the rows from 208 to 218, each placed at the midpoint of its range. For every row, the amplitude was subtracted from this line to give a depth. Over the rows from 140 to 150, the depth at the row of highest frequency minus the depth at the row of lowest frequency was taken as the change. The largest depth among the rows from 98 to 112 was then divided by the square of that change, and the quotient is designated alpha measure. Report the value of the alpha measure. 25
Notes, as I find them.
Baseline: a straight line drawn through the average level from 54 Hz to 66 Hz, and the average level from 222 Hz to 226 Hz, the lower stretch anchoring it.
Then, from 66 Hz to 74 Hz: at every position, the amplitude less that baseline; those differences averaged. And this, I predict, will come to -1.07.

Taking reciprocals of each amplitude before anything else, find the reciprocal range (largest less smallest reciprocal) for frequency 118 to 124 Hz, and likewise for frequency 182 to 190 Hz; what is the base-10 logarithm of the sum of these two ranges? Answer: -1.80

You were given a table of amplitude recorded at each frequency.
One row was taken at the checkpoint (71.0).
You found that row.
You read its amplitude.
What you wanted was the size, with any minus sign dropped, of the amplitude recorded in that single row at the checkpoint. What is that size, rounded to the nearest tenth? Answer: 13.4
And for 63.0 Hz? 14.5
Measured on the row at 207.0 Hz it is 11.9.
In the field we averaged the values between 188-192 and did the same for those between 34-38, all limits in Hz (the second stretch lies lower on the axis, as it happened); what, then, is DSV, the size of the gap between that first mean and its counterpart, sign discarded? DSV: 2.6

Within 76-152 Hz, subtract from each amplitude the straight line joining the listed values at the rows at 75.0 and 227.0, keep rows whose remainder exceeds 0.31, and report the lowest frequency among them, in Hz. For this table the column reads 77.0 Hz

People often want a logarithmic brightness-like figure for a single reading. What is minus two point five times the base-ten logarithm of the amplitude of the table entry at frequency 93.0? -2.87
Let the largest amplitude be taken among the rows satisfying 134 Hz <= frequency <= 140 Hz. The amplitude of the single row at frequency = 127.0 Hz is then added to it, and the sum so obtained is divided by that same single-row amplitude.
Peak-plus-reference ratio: 2.08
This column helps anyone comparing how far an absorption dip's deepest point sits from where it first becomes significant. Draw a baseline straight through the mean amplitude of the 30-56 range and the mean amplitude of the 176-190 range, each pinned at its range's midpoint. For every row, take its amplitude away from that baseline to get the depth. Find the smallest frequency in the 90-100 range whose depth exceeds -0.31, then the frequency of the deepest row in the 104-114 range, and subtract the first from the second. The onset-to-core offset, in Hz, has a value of 6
